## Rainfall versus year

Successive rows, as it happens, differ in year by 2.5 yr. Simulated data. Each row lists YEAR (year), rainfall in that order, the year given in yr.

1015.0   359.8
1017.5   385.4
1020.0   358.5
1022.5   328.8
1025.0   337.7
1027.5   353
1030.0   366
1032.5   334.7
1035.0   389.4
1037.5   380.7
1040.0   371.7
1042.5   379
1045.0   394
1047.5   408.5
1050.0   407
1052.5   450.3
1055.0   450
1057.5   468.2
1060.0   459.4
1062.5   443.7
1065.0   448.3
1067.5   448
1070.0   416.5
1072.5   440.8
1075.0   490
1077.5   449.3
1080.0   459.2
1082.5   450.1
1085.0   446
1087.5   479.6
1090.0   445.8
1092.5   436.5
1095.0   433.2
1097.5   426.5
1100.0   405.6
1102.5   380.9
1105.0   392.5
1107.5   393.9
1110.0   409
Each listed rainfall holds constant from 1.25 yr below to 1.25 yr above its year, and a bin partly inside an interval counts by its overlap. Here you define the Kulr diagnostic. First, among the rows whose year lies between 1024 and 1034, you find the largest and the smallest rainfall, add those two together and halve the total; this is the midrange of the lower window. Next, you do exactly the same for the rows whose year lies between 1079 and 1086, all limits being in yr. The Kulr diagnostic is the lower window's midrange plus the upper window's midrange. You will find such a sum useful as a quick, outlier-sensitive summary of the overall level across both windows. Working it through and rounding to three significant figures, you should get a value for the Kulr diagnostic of 803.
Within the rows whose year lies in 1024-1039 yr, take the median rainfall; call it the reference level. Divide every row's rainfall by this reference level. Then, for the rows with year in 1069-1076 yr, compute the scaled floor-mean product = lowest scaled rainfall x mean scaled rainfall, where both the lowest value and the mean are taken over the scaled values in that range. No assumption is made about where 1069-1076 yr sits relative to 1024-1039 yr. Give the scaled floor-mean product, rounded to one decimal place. 1.4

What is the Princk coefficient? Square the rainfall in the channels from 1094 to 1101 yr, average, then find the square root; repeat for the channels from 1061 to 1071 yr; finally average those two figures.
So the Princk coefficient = 431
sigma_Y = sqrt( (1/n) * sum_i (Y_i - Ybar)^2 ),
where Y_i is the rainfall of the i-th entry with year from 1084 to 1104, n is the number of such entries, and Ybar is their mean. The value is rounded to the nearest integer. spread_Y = 27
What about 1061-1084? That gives 18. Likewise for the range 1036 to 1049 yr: 13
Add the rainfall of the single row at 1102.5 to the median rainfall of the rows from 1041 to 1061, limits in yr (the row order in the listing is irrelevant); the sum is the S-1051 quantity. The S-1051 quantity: 810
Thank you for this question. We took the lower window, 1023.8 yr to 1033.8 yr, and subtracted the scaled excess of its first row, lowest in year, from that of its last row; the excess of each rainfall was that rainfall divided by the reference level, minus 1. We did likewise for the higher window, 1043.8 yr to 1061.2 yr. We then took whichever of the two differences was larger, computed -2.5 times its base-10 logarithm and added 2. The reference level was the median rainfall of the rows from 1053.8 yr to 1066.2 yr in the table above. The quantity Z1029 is 4.1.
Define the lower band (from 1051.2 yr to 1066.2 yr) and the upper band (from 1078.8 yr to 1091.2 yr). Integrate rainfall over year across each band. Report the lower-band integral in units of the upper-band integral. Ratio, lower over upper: 1.2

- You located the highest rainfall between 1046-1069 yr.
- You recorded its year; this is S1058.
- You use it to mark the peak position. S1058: 1057.5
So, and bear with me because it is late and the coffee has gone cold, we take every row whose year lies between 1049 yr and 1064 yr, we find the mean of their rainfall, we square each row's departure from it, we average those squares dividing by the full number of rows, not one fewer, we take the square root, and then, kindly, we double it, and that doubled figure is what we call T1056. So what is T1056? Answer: 39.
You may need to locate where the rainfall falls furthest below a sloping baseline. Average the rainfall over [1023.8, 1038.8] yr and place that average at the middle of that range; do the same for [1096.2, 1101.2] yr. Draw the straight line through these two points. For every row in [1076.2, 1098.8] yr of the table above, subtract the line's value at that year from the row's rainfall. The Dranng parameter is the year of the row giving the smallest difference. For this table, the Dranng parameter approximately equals 1097.5 yr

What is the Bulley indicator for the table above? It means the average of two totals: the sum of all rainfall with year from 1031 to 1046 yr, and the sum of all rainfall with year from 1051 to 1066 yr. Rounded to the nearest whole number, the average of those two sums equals 2485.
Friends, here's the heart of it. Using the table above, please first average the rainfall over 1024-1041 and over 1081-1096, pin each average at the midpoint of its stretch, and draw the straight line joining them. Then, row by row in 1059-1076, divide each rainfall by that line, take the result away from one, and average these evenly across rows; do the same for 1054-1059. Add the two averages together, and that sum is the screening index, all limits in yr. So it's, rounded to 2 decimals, -0.23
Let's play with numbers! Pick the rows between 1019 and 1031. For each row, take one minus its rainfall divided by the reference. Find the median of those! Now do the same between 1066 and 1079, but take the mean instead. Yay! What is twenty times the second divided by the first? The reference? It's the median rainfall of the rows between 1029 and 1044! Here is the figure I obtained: -66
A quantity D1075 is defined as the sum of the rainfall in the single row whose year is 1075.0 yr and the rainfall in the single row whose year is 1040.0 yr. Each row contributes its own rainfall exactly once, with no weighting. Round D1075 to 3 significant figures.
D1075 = 862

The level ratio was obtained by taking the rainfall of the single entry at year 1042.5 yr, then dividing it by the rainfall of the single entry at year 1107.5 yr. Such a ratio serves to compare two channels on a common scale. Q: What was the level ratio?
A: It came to 0.96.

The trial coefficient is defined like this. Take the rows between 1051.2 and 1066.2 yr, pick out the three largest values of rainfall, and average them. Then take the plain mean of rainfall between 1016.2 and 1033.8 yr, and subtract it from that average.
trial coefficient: 107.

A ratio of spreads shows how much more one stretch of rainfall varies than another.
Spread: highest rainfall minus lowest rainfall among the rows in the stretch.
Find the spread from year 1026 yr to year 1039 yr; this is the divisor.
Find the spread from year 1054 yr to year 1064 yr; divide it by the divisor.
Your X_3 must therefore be 0.4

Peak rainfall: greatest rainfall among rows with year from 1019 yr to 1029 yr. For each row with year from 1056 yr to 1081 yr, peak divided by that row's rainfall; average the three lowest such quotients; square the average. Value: 0.58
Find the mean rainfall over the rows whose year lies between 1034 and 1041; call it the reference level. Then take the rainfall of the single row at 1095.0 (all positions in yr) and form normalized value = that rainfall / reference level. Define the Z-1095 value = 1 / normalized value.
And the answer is 0.88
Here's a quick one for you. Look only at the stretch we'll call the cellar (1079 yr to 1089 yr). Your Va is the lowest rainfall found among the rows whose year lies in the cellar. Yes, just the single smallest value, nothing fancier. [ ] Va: 446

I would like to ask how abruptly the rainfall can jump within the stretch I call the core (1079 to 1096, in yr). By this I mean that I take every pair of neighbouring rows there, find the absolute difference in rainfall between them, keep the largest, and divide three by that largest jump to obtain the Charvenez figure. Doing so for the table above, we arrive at 0.089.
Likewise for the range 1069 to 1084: 0.061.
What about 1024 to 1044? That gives 0.055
